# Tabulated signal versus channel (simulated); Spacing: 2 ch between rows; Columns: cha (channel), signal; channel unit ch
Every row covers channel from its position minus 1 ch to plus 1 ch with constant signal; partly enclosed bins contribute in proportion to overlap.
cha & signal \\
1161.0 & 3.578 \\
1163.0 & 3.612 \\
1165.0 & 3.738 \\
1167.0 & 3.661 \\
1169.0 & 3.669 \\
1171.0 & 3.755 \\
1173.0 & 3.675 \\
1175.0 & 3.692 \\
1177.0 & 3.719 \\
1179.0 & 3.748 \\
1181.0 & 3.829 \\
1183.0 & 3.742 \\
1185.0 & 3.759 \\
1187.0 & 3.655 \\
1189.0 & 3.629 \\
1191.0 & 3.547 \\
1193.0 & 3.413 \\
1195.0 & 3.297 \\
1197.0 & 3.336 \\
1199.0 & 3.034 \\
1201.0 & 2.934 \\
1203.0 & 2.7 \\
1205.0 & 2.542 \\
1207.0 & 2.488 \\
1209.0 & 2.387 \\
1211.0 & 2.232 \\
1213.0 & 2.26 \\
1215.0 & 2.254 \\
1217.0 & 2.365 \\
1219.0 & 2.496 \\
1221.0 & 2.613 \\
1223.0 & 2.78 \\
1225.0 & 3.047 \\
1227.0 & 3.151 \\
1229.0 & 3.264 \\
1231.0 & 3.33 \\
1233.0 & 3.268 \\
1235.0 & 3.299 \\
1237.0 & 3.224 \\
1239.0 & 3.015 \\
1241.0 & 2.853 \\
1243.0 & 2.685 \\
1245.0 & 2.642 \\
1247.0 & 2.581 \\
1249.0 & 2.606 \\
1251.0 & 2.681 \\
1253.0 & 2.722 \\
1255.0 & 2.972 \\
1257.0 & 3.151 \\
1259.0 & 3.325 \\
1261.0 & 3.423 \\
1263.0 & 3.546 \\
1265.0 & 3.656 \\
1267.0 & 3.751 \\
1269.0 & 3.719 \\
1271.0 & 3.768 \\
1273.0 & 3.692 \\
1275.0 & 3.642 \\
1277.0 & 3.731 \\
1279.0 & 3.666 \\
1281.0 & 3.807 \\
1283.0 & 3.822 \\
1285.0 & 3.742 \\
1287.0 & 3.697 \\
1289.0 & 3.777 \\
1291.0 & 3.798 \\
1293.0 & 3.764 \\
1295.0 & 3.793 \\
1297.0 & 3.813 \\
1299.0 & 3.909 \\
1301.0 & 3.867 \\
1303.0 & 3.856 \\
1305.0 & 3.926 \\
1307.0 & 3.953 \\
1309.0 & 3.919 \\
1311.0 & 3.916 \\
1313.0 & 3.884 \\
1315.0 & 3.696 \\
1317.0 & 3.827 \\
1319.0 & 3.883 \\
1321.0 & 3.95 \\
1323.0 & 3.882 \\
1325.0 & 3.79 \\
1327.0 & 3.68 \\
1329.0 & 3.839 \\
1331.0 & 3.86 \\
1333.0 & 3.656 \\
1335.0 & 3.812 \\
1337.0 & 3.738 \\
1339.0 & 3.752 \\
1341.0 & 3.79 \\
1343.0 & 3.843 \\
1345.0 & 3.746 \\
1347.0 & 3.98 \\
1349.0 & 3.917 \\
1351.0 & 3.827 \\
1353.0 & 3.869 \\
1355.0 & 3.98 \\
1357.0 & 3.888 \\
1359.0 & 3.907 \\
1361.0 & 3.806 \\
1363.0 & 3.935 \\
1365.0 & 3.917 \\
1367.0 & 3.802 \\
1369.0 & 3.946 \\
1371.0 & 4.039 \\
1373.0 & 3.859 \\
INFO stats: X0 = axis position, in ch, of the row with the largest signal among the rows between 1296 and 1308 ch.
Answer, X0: 1307.0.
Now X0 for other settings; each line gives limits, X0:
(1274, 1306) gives 1305.0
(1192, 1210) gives 1193.0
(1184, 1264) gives 1185.0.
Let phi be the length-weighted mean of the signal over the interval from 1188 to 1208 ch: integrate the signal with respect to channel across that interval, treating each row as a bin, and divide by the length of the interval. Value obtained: 3.1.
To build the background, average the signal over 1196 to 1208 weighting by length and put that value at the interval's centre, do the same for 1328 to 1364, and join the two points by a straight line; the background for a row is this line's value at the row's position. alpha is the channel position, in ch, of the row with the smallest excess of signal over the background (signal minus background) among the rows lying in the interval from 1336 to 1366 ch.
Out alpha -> 1361.0 ch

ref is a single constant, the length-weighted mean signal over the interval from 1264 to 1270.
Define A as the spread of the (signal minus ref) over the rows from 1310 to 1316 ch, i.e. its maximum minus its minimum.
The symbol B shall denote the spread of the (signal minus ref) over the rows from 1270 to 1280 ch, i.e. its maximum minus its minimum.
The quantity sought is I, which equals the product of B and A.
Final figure 0.028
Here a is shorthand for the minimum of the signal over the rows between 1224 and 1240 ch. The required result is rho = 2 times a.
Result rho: 6.0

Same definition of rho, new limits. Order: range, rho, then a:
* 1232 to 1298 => 5.2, 2.581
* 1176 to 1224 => 4.5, 2.232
